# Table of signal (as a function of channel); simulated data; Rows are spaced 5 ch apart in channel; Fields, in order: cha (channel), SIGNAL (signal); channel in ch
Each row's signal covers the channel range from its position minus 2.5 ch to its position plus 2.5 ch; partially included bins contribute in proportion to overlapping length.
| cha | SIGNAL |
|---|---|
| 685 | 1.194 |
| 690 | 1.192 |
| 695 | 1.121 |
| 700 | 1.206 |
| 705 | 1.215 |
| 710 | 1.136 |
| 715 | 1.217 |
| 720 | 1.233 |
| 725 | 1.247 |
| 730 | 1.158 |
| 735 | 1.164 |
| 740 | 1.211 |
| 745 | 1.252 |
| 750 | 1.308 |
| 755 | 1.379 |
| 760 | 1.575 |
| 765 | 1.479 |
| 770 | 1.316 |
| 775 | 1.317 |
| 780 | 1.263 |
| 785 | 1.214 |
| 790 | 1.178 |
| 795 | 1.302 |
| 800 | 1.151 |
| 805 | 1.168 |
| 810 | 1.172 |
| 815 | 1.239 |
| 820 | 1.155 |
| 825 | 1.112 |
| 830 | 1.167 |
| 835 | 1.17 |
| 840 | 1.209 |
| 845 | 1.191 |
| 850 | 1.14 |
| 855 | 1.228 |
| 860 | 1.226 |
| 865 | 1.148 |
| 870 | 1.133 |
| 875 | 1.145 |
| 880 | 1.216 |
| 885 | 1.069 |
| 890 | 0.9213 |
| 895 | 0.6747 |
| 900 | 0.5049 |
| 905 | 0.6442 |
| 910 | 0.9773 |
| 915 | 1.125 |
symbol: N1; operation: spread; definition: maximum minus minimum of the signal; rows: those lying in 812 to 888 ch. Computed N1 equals 0.17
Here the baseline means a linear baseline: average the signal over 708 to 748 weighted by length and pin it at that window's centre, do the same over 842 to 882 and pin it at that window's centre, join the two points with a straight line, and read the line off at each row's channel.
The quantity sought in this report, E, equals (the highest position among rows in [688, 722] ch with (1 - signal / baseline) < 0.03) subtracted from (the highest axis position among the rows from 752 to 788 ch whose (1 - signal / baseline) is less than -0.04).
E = 60 ch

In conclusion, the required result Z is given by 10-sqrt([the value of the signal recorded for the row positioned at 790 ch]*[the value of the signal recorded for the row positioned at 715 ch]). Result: 8.80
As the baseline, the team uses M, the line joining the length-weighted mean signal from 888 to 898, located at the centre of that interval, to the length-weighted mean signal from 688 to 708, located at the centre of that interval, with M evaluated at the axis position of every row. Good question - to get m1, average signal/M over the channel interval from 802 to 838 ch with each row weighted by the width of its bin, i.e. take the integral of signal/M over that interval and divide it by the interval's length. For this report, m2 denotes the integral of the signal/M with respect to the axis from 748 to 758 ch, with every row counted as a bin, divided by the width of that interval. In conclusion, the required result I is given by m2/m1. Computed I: 1.01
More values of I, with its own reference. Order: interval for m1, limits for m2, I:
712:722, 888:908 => 0.84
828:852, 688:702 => 0.74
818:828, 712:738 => 0.87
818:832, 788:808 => 0.99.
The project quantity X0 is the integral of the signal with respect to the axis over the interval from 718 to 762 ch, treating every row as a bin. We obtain 56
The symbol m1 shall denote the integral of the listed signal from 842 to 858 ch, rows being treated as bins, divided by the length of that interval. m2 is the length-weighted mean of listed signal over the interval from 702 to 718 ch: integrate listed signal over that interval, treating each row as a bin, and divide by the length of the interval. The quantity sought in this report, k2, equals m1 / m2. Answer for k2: 1.00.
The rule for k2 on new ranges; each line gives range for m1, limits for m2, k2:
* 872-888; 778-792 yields 0.93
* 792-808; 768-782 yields 0.93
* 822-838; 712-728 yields 0.94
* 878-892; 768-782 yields 0.82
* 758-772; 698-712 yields 1.23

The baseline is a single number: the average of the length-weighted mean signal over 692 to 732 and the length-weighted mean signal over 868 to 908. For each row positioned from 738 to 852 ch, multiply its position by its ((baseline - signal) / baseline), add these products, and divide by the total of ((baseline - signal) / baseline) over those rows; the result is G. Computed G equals 783.2 ch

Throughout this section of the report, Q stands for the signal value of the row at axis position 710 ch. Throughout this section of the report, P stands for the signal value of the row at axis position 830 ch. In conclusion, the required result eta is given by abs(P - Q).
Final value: 0.03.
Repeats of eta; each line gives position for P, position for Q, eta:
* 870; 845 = 0.06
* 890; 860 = 0.30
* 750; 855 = 0.08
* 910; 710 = 0.16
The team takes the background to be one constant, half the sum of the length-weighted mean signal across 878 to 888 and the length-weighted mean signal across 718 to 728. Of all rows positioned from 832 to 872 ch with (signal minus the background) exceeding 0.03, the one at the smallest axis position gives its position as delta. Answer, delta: 855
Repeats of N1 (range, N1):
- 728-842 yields 0.46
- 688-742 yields 0.13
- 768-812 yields 0.17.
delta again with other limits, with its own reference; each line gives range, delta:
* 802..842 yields 815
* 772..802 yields 775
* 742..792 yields 745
